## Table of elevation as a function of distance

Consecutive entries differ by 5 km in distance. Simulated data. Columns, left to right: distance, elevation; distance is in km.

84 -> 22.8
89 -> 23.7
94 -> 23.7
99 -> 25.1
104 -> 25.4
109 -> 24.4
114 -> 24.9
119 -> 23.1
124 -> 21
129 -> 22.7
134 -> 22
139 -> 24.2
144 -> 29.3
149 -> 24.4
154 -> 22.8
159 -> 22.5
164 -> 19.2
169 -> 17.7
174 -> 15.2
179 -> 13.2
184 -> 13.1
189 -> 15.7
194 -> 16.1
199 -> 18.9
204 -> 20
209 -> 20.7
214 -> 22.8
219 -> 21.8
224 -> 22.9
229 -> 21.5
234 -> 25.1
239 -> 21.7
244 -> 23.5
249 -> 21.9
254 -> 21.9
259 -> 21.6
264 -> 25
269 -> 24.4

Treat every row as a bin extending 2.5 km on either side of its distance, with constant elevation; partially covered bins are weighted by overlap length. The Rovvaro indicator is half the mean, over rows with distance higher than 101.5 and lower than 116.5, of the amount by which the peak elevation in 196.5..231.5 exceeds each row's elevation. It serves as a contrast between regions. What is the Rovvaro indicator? -1.0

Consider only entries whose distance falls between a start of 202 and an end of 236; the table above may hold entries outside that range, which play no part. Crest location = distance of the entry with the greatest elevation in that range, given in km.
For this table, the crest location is 234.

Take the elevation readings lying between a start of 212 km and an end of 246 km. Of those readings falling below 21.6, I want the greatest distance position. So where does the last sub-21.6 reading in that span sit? 229 km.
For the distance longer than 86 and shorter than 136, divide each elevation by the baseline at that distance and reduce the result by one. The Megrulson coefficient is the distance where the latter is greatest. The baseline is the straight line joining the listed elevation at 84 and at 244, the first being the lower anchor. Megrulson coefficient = 104 km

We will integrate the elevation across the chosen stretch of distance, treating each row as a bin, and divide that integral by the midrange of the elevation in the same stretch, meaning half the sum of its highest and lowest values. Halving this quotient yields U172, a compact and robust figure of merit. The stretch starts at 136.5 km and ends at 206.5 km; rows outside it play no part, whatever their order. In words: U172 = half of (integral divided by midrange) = 32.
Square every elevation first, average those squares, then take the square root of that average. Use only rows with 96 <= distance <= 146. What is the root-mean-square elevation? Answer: 24.3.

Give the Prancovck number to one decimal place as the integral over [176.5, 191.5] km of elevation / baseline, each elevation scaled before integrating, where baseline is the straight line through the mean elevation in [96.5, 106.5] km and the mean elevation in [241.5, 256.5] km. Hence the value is 8.9 km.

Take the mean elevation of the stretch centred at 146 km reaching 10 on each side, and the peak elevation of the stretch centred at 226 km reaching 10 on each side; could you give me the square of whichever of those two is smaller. 630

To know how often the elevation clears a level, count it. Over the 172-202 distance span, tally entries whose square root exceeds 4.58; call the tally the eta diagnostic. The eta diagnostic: 0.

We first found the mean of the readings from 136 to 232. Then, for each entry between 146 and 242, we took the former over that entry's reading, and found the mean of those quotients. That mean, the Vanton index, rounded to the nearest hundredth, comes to 1.06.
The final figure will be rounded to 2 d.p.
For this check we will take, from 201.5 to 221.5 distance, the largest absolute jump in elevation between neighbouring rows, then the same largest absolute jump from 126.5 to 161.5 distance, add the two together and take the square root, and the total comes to 2.68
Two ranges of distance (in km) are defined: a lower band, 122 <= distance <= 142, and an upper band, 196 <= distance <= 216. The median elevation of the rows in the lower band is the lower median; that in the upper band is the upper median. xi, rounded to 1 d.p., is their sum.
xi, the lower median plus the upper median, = 42.7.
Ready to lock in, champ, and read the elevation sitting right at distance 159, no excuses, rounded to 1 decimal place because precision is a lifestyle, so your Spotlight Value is 22.5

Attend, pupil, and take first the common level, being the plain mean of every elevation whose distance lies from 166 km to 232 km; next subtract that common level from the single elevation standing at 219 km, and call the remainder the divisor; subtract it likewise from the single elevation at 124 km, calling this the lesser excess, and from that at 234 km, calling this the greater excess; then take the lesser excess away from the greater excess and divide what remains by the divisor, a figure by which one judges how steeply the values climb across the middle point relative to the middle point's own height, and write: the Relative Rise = 1.2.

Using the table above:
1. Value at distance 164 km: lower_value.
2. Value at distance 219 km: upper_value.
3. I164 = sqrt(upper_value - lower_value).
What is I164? 1.6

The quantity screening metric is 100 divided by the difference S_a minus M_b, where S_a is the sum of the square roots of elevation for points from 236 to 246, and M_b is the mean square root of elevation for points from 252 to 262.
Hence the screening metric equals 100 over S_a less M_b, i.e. 21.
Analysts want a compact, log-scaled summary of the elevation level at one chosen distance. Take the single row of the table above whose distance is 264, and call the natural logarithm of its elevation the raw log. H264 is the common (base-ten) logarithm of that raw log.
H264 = 0.508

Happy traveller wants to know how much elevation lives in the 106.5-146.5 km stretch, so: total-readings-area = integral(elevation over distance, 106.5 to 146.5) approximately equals 958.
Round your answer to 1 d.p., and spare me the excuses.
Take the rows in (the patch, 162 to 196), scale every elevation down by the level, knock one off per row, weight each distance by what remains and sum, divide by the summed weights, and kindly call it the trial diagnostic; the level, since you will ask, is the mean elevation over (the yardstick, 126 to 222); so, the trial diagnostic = 181.5 km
